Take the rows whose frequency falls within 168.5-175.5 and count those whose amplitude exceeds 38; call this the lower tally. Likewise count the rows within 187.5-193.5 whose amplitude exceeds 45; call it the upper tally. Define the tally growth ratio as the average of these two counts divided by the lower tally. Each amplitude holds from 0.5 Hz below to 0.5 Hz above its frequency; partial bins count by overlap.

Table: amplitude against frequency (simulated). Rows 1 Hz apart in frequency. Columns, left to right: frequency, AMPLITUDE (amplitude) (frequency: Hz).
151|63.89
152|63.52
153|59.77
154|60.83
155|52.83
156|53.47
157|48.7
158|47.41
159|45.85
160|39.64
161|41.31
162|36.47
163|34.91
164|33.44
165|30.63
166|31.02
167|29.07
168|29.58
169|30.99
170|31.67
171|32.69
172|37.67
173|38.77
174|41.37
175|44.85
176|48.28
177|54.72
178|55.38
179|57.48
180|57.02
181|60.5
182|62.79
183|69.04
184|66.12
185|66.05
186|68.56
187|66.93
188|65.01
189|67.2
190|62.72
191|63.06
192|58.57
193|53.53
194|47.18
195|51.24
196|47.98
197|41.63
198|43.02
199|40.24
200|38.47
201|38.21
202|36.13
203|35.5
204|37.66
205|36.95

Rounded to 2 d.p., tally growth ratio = 1.50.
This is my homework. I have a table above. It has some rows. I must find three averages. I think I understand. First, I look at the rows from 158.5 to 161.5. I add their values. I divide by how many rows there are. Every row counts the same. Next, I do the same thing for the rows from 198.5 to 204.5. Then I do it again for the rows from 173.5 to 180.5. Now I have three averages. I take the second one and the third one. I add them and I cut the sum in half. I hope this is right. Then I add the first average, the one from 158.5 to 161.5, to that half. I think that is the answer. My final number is 87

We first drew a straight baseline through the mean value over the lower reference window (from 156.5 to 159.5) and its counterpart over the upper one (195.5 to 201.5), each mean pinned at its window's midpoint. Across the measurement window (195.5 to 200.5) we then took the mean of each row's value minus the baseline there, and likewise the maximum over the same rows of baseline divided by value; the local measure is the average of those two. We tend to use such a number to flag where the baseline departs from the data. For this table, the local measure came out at 1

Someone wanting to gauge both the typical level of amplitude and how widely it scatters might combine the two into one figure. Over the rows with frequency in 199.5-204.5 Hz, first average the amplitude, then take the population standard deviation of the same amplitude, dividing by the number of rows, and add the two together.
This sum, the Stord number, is 38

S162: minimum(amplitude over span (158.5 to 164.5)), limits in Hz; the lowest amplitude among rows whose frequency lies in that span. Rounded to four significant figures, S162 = 33.44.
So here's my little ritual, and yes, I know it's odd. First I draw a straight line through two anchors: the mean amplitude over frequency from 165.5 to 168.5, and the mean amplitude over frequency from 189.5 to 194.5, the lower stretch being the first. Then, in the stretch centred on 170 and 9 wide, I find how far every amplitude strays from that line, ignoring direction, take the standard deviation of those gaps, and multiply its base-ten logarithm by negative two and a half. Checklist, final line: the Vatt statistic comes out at 0.1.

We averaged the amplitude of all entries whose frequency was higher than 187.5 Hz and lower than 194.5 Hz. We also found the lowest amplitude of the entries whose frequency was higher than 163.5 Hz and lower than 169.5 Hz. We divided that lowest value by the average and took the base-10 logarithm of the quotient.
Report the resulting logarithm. -0.31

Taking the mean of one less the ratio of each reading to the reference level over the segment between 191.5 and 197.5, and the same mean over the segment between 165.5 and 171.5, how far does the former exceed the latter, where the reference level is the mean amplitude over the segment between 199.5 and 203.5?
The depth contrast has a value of -0.52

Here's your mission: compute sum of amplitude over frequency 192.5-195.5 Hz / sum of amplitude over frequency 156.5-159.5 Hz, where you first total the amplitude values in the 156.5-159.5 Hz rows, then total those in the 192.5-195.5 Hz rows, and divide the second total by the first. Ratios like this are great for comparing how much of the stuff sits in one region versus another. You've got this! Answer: 1.1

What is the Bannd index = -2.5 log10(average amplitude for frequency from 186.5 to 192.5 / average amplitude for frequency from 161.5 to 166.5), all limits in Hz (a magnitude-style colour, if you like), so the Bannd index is -0.71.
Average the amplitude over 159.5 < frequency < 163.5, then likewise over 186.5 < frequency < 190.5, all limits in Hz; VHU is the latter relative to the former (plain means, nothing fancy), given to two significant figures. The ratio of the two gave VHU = 1.7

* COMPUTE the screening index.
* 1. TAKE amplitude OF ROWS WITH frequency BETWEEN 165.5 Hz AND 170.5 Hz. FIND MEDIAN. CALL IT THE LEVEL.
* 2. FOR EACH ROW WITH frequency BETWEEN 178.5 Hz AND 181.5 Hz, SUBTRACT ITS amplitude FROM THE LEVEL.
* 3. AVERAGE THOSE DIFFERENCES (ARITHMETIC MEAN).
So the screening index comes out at -27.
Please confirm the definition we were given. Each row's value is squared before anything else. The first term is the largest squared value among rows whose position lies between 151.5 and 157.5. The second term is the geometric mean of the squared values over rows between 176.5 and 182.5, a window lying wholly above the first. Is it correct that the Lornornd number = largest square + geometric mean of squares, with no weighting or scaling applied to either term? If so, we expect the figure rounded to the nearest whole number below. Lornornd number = 7389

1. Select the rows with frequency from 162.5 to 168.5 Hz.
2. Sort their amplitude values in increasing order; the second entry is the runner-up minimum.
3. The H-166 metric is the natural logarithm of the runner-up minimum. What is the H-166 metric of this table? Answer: 3.39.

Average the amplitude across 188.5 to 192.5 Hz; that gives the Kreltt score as 63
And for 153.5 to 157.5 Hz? 54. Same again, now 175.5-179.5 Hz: 54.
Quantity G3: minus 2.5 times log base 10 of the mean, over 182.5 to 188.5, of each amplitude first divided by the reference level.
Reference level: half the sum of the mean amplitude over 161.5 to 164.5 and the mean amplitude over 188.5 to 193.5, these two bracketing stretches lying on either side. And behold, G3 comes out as -0.4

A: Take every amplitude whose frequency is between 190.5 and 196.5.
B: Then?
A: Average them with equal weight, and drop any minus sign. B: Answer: 54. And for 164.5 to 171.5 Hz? 31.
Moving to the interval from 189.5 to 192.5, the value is 61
